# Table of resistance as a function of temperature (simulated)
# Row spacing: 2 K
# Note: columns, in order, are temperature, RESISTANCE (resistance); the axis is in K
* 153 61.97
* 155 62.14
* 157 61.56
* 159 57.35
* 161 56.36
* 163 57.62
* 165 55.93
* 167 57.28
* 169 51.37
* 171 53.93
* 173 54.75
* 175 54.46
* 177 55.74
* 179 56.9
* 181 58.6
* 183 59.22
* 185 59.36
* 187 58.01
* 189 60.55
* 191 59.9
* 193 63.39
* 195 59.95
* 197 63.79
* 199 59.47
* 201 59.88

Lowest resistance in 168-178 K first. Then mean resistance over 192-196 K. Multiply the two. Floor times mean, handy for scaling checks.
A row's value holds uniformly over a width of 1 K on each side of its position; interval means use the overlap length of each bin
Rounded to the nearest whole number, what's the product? 3168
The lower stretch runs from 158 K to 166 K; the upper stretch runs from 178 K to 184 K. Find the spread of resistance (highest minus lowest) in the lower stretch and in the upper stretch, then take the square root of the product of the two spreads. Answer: 2.0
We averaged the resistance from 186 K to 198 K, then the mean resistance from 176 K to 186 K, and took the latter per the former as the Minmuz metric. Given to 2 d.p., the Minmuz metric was 0.95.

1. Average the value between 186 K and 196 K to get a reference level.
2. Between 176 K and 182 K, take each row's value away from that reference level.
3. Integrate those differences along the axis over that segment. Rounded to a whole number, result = 20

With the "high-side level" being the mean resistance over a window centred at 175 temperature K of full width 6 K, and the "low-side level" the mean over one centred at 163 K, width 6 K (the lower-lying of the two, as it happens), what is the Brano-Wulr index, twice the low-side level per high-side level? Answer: 2.06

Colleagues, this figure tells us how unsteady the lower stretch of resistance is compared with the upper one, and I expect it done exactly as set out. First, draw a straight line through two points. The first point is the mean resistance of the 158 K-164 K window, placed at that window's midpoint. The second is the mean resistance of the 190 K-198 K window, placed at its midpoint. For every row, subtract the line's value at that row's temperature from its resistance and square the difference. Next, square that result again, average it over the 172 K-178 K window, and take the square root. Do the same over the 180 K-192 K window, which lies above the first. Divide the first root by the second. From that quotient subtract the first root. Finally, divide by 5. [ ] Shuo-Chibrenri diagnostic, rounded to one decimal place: -2.4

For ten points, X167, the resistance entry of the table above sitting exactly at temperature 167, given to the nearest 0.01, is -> 57.28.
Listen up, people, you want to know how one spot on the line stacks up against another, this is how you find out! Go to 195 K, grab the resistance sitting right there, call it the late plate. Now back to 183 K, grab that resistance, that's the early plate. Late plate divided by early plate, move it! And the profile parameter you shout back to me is 1.01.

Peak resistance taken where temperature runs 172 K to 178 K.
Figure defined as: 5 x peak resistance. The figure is 279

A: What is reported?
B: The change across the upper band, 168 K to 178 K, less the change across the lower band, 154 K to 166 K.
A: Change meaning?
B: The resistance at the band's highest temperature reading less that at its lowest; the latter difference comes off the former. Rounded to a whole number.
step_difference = 11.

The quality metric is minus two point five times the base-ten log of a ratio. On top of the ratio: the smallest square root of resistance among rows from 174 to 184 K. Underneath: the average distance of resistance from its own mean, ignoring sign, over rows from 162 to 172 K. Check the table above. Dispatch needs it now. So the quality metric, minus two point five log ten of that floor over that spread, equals -1.39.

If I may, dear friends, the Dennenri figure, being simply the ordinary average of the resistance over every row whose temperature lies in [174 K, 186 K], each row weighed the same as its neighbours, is 57.4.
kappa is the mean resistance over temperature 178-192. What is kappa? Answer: 58.9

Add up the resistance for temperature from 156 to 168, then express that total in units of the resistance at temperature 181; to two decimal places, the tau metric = 5.91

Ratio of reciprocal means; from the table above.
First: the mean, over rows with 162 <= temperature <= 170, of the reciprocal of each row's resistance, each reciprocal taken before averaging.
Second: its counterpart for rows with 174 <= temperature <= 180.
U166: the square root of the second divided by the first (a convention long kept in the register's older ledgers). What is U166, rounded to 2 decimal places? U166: 1.00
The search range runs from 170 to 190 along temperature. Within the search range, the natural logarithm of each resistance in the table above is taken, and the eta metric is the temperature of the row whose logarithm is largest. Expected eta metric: 189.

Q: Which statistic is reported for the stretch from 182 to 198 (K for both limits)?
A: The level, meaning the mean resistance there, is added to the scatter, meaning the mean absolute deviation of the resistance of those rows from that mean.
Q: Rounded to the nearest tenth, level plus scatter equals 62.1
